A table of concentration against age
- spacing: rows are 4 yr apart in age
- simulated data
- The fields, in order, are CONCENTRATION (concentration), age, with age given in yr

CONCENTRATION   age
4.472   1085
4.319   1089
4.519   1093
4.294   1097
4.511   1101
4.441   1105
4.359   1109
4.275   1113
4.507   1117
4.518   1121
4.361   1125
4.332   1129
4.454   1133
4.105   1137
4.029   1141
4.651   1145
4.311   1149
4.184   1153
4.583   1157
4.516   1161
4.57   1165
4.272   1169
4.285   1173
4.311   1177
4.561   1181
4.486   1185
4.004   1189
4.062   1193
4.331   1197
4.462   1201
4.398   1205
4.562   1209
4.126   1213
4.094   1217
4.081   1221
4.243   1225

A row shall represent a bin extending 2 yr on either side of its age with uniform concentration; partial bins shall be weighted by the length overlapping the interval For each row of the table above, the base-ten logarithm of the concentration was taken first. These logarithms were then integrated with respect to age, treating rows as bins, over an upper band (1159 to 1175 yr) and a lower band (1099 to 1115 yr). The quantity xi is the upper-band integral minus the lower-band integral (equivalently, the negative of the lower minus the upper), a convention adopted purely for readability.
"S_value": 0.02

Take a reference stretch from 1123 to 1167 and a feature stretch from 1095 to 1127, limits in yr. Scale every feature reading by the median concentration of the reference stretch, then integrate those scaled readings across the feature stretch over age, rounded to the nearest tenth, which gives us 32.3 yr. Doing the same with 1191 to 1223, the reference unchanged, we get 31.3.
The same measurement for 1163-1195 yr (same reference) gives 31.7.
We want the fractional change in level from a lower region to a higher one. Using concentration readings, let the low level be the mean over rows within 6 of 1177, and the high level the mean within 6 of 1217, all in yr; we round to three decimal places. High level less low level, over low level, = -0.065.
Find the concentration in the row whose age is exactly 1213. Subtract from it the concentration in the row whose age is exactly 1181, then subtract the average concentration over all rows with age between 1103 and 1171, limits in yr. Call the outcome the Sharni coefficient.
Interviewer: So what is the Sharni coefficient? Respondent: -4.8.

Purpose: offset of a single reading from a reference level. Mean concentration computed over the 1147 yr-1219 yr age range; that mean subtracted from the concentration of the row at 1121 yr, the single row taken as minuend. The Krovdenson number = 0.18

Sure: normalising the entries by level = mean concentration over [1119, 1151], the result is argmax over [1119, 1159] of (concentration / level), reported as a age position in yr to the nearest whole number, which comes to 1145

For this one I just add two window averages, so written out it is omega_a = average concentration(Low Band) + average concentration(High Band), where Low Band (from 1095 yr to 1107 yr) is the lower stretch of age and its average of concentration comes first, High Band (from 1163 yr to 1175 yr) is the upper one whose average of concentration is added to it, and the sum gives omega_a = 8.79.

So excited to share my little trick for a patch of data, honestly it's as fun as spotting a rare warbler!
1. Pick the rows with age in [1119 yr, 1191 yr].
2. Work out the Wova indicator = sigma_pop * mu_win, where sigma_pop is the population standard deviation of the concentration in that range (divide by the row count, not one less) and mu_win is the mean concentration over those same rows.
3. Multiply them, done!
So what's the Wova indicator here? 0.83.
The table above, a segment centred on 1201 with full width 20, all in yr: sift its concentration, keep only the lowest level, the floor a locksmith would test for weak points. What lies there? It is 4.062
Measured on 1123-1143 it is 4.029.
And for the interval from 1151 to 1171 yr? 4.184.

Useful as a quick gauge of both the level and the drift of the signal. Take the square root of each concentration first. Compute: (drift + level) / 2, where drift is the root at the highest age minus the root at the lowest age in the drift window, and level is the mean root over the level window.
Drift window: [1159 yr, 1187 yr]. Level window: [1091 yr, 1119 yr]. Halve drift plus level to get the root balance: 1.05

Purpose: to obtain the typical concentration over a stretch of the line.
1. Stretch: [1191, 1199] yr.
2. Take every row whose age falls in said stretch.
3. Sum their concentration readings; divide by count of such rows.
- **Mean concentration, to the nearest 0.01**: 4.20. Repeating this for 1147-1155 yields 4.25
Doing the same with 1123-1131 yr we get 4.35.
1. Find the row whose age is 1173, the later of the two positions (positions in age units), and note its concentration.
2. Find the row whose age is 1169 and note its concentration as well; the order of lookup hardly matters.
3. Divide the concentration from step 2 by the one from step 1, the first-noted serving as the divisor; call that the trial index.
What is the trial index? 1.00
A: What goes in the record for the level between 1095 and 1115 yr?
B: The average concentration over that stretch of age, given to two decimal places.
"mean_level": 4.38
